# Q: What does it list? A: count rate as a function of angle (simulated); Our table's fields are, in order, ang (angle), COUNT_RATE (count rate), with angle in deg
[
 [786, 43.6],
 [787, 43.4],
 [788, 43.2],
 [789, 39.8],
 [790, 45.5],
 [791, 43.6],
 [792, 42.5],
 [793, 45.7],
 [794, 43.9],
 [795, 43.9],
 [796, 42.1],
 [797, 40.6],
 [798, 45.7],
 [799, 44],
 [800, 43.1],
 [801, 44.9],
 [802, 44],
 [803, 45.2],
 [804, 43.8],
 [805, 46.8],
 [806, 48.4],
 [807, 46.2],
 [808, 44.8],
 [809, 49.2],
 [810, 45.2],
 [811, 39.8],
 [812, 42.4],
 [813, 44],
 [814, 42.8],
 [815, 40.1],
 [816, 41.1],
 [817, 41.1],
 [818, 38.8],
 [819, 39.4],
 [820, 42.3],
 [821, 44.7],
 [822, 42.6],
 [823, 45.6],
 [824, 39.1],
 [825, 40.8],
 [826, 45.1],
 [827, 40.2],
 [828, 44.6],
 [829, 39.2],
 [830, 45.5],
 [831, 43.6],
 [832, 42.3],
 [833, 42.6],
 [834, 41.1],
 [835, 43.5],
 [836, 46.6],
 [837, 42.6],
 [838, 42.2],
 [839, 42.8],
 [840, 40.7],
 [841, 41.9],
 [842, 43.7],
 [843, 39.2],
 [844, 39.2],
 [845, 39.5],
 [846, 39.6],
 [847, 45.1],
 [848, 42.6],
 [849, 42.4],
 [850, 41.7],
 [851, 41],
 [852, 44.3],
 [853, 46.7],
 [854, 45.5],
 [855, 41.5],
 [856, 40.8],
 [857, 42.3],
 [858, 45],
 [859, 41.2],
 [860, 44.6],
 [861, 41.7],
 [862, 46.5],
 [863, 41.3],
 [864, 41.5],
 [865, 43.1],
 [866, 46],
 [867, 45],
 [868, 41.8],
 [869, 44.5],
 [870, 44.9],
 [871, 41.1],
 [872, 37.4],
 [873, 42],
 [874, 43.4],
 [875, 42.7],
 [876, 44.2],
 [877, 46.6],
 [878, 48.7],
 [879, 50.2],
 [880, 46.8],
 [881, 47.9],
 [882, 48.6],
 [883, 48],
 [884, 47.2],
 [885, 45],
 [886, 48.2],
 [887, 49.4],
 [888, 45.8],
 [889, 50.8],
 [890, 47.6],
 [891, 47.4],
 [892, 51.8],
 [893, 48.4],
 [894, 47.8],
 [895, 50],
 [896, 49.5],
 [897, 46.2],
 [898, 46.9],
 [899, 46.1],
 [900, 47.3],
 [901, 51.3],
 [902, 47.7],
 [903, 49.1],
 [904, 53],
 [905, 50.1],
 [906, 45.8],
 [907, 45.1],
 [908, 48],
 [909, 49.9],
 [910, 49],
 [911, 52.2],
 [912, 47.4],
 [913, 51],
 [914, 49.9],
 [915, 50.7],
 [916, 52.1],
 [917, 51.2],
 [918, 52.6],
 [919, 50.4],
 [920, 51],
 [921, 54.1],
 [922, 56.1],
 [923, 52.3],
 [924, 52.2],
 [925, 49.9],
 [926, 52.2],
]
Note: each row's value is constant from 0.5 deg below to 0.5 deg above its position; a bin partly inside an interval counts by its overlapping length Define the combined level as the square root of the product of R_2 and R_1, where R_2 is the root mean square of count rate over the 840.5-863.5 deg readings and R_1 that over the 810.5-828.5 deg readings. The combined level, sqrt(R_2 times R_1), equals 42.3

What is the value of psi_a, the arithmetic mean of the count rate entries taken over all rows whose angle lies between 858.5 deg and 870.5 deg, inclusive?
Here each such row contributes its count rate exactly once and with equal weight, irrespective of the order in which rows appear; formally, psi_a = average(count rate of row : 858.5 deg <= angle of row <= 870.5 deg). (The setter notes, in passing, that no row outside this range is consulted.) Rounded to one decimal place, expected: 43.5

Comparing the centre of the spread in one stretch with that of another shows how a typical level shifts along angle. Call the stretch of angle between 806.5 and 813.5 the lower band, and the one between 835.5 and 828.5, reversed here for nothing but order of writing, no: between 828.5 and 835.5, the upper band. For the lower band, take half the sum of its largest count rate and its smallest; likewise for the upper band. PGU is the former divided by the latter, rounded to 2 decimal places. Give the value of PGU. 1.05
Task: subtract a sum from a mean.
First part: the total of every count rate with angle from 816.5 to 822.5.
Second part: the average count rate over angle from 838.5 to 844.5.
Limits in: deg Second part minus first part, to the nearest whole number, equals -208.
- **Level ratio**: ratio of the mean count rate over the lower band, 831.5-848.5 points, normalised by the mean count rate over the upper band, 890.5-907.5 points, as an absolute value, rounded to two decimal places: 0.87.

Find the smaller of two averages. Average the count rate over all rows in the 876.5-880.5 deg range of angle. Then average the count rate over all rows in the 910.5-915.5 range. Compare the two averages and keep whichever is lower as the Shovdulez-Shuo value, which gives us 48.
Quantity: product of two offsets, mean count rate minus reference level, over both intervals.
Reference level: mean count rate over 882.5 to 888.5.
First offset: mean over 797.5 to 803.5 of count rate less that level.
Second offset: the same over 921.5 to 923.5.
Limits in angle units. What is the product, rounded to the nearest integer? -19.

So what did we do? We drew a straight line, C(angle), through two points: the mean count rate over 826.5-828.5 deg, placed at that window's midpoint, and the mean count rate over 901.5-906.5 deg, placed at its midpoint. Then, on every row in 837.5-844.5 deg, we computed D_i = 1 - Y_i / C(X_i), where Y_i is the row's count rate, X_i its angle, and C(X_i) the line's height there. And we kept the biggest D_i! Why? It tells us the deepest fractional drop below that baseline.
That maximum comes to 0.11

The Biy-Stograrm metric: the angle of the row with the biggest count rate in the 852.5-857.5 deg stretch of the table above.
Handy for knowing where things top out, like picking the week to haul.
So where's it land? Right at 853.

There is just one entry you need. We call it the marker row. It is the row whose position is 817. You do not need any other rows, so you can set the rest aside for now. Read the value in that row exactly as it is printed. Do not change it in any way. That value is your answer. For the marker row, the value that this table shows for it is 41.1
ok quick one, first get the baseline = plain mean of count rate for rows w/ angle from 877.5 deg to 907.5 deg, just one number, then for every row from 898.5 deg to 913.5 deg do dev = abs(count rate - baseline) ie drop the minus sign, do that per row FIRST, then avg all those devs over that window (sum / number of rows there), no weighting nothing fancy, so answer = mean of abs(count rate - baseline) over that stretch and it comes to 2.0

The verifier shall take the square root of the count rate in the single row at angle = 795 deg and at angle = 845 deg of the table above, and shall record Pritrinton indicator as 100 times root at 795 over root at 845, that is 105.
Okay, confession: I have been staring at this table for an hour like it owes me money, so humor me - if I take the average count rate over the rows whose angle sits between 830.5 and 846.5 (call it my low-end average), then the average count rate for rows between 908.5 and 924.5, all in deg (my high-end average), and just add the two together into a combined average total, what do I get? 93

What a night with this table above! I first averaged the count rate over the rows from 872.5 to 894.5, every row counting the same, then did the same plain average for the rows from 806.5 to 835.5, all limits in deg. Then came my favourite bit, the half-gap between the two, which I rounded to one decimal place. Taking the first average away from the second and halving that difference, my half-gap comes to -2.3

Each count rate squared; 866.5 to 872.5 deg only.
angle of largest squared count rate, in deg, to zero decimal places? 867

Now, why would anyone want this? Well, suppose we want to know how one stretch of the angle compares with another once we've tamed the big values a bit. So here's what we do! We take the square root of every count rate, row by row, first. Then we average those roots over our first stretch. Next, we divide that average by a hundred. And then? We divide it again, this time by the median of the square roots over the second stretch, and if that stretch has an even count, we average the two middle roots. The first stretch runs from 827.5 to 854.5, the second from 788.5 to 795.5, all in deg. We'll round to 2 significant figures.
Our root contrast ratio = 0.0098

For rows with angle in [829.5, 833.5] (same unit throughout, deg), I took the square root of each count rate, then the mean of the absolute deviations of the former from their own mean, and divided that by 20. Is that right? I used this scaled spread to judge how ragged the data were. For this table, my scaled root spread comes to 0.004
